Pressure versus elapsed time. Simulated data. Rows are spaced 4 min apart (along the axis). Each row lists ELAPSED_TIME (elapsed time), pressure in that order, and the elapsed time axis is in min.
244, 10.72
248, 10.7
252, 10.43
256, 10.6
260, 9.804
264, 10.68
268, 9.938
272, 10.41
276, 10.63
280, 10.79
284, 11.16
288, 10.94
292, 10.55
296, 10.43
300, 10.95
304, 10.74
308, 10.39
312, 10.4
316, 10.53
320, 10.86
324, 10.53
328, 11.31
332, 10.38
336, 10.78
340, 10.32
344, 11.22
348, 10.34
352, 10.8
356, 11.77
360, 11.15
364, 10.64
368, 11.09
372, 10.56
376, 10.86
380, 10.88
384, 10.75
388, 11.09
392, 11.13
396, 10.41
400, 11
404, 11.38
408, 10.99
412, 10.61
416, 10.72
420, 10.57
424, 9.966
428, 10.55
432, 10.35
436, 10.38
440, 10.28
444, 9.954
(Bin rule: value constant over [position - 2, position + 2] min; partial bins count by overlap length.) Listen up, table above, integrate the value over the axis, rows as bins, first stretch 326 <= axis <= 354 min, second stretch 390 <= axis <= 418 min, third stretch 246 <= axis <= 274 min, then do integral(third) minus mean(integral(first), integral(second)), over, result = -13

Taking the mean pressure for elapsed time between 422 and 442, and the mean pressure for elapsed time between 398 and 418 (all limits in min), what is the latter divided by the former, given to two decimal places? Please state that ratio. 1.06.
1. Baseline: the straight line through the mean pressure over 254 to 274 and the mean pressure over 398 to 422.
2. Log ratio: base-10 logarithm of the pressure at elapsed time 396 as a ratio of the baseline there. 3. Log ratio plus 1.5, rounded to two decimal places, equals 1.48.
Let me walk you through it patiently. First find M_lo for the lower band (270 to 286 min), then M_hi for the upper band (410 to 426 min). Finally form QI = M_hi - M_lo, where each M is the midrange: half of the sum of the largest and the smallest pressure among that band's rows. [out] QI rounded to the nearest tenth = -0.4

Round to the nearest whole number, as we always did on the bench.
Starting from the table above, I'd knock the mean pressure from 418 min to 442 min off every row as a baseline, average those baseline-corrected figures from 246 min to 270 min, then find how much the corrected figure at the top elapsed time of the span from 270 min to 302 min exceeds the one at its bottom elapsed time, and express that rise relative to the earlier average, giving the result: 58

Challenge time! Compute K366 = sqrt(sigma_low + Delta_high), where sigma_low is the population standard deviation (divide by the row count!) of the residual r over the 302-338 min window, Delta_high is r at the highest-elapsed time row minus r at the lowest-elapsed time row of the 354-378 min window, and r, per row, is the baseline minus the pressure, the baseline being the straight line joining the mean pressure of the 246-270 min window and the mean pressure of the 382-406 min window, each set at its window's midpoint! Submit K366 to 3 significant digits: 1.13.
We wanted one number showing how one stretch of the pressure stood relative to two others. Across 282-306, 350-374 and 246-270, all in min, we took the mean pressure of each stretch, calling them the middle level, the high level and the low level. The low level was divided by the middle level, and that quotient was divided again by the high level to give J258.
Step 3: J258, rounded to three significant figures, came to 0.0872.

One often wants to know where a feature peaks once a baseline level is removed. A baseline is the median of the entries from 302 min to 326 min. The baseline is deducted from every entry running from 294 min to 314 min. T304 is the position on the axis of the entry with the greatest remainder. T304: 300 min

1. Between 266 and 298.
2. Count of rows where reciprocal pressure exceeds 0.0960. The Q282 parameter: 2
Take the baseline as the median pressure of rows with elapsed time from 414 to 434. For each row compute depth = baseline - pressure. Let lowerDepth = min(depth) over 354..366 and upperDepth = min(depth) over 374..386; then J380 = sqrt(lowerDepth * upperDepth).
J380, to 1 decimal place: 0.6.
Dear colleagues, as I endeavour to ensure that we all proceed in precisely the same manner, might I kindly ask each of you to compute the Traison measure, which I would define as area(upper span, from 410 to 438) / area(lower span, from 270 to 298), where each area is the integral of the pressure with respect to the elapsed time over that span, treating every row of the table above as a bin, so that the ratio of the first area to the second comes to 0.98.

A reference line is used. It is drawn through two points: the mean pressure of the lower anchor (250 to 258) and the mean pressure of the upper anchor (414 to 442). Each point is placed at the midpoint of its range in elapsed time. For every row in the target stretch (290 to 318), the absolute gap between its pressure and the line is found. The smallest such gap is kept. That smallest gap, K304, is 0.055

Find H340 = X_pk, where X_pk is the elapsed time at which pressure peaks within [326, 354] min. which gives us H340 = 328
